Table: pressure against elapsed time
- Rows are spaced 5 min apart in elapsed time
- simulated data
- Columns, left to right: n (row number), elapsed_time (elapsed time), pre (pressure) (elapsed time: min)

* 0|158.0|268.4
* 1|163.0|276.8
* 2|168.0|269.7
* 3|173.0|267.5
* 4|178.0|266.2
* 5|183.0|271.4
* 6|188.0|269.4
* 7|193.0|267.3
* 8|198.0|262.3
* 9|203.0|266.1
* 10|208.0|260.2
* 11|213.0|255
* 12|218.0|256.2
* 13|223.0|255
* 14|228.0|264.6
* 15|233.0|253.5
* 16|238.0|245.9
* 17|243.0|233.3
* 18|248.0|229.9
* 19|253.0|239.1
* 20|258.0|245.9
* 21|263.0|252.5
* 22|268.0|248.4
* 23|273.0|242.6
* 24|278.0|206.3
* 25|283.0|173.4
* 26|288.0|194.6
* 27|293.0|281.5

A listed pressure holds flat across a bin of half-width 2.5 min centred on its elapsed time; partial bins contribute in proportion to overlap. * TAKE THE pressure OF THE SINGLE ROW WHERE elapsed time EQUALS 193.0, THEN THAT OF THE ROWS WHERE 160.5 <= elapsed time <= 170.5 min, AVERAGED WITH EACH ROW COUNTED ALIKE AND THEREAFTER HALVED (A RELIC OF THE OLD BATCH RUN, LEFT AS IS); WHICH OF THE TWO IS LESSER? 137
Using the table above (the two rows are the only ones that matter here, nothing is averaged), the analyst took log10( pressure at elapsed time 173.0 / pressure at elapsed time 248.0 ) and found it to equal 0.066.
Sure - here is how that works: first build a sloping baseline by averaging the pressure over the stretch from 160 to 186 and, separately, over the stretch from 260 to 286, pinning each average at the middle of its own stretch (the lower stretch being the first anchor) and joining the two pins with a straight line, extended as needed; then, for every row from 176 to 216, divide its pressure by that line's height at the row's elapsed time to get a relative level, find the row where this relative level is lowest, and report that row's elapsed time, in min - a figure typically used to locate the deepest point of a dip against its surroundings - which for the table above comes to 178.0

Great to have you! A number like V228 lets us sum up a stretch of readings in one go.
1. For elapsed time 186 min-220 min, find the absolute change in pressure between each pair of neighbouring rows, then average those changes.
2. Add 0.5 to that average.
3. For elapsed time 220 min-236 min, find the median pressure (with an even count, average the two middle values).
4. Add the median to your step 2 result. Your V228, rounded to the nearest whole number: 259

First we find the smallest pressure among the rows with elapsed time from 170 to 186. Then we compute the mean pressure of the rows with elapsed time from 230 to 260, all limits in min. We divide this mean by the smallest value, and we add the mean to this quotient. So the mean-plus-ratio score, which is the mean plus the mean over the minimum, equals 242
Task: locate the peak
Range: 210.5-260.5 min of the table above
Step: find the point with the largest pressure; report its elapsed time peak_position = 228.0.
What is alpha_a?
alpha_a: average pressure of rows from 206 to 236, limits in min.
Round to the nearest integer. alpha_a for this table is 257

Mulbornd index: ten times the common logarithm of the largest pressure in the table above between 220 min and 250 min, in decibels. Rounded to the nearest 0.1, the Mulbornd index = 24.2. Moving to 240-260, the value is 23.9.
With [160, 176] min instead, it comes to 24.4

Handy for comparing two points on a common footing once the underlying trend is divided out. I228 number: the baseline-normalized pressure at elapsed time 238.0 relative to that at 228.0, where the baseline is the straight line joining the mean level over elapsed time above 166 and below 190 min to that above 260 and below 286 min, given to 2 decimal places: 0.95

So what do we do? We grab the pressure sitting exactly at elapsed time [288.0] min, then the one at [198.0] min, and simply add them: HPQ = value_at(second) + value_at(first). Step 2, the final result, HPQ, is 457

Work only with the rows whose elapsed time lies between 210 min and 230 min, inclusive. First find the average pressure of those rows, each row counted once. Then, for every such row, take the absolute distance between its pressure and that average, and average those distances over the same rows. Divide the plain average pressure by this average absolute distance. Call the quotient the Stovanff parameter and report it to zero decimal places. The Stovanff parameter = 75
